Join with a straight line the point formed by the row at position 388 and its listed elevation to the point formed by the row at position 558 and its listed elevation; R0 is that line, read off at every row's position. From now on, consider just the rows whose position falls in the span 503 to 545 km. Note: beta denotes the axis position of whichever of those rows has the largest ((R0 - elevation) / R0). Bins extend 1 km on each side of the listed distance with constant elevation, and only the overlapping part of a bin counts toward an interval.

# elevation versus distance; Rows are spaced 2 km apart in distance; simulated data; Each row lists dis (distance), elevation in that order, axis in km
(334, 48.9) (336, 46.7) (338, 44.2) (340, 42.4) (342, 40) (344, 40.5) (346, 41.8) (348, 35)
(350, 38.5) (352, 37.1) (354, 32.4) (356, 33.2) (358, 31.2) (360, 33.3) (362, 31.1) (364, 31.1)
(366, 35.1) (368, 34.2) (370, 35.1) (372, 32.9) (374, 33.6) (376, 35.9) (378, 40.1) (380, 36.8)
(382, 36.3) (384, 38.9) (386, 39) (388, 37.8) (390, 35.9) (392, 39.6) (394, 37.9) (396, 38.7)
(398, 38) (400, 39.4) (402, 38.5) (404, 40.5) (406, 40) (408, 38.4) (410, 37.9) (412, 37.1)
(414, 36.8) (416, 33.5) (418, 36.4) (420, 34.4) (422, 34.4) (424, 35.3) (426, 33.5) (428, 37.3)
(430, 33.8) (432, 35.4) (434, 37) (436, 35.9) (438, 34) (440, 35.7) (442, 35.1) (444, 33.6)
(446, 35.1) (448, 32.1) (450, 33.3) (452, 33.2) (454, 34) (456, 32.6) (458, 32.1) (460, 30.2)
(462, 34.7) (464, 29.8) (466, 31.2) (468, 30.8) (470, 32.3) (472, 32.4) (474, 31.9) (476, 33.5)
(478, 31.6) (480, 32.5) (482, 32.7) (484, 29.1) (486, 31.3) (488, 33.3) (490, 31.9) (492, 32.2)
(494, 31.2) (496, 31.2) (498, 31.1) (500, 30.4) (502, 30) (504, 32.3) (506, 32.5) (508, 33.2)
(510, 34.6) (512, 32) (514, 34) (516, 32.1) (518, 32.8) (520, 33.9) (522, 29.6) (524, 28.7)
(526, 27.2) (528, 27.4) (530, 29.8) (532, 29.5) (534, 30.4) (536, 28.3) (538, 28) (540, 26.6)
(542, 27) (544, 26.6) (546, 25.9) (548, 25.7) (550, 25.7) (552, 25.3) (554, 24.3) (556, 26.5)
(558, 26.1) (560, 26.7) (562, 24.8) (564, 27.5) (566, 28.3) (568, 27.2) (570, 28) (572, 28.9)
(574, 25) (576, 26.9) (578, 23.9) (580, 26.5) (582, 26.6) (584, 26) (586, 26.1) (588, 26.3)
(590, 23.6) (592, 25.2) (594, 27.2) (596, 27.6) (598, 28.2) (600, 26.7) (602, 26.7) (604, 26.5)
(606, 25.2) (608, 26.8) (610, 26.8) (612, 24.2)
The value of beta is 526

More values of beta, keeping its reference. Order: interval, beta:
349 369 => 358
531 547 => 546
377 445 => 416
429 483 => 464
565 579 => 578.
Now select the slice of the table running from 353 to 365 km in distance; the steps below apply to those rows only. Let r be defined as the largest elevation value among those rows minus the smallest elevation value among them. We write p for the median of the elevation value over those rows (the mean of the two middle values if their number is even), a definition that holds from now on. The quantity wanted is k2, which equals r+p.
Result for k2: 34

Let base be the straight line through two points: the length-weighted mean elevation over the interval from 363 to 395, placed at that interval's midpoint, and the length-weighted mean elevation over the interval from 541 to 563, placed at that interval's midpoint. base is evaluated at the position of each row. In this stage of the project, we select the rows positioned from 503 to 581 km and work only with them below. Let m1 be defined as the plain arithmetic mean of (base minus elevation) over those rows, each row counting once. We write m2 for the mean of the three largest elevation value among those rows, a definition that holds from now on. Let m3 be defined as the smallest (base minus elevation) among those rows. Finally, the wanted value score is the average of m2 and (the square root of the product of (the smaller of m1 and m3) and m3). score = 20.2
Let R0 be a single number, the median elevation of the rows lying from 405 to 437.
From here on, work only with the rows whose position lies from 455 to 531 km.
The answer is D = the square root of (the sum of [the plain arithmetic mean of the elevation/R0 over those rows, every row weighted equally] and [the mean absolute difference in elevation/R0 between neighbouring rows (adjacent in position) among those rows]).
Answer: 0.96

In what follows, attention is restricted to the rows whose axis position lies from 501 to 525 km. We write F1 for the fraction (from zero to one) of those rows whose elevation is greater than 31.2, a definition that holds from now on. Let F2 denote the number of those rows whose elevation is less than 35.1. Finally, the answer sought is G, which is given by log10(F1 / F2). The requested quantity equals -1.2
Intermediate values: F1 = 0.75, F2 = 12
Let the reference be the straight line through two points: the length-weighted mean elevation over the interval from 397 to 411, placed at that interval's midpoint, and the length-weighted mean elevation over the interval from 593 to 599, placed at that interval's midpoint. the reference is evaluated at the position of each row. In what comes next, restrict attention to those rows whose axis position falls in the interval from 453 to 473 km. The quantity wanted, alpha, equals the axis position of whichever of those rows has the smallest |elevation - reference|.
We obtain 462 km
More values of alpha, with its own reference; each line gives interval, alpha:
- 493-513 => 508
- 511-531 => 516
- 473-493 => 488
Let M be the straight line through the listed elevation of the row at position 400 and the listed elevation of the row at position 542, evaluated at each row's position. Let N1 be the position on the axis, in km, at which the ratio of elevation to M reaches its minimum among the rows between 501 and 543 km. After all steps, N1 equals 526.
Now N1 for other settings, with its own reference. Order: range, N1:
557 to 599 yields 562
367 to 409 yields 372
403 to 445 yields 416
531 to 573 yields 554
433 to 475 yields 464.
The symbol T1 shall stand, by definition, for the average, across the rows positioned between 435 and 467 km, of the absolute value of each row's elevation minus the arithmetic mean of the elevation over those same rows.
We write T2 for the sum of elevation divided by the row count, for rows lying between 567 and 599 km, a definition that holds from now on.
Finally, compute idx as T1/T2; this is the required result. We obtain 0.056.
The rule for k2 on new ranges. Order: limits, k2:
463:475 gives 34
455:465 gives 37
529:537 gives 32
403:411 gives 42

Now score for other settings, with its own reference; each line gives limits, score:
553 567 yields 15.4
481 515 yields 20.1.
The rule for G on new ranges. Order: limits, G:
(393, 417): 0.0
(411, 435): -0.7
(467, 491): -1.2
